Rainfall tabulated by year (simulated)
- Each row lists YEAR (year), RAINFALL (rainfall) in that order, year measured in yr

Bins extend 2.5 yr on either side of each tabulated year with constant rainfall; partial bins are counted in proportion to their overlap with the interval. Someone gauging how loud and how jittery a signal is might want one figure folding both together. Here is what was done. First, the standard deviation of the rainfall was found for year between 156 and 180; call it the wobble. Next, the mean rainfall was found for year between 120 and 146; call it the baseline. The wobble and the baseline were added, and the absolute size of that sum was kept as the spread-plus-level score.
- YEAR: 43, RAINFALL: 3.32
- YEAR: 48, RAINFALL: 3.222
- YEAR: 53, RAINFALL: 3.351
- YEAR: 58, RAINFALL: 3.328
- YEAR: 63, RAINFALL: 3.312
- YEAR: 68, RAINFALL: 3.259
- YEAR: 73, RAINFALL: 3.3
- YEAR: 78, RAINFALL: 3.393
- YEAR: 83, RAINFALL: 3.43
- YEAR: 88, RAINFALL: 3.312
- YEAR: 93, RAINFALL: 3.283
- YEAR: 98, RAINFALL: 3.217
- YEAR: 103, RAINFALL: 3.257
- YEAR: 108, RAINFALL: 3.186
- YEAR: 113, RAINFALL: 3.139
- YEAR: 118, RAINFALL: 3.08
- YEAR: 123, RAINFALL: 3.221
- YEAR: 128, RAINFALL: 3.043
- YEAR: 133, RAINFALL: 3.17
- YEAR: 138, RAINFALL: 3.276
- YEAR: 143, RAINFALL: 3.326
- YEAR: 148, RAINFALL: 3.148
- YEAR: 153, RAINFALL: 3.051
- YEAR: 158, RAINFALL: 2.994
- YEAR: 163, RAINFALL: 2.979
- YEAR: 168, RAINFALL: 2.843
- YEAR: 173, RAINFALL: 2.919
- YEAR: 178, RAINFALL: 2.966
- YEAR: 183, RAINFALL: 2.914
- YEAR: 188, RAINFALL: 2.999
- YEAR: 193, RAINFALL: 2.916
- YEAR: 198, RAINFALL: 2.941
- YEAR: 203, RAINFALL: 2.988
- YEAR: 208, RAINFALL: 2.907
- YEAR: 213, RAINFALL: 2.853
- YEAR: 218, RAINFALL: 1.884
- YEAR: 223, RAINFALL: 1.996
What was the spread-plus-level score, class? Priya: 3.26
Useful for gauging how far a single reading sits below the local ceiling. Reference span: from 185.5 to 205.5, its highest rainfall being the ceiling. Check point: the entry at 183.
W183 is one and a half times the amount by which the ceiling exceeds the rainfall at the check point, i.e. 0.1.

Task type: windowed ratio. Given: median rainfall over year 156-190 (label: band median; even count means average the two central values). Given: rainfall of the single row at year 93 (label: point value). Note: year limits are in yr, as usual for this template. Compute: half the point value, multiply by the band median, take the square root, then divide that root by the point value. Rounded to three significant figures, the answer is 0.672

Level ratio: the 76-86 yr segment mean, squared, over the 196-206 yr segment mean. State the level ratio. 3.9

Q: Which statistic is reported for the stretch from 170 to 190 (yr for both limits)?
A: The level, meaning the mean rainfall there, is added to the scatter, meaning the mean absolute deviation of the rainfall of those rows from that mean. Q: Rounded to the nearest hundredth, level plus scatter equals 2.98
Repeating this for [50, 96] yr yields 3.37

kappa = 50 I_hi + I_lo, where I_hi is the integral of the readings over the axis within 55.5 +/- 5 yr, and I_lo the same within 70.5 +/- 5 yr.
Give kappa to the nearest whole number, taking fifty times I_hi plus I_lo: 1703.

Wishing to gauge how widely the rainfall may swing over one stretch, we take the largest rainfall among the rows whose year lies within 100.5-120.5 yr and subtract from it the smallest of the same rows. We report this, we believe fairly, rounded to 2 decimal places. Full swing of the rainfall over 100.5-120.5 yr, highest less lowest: 0.18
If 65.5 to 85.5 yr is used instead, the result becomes 0.17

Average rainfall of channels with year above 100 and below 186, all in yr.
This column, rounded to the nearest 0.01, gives 3.09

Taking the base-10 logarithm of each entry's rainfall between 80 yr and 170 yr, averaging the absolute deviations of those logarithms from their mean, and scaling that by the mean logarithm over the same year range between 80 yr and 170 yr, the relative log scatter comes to 0.032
